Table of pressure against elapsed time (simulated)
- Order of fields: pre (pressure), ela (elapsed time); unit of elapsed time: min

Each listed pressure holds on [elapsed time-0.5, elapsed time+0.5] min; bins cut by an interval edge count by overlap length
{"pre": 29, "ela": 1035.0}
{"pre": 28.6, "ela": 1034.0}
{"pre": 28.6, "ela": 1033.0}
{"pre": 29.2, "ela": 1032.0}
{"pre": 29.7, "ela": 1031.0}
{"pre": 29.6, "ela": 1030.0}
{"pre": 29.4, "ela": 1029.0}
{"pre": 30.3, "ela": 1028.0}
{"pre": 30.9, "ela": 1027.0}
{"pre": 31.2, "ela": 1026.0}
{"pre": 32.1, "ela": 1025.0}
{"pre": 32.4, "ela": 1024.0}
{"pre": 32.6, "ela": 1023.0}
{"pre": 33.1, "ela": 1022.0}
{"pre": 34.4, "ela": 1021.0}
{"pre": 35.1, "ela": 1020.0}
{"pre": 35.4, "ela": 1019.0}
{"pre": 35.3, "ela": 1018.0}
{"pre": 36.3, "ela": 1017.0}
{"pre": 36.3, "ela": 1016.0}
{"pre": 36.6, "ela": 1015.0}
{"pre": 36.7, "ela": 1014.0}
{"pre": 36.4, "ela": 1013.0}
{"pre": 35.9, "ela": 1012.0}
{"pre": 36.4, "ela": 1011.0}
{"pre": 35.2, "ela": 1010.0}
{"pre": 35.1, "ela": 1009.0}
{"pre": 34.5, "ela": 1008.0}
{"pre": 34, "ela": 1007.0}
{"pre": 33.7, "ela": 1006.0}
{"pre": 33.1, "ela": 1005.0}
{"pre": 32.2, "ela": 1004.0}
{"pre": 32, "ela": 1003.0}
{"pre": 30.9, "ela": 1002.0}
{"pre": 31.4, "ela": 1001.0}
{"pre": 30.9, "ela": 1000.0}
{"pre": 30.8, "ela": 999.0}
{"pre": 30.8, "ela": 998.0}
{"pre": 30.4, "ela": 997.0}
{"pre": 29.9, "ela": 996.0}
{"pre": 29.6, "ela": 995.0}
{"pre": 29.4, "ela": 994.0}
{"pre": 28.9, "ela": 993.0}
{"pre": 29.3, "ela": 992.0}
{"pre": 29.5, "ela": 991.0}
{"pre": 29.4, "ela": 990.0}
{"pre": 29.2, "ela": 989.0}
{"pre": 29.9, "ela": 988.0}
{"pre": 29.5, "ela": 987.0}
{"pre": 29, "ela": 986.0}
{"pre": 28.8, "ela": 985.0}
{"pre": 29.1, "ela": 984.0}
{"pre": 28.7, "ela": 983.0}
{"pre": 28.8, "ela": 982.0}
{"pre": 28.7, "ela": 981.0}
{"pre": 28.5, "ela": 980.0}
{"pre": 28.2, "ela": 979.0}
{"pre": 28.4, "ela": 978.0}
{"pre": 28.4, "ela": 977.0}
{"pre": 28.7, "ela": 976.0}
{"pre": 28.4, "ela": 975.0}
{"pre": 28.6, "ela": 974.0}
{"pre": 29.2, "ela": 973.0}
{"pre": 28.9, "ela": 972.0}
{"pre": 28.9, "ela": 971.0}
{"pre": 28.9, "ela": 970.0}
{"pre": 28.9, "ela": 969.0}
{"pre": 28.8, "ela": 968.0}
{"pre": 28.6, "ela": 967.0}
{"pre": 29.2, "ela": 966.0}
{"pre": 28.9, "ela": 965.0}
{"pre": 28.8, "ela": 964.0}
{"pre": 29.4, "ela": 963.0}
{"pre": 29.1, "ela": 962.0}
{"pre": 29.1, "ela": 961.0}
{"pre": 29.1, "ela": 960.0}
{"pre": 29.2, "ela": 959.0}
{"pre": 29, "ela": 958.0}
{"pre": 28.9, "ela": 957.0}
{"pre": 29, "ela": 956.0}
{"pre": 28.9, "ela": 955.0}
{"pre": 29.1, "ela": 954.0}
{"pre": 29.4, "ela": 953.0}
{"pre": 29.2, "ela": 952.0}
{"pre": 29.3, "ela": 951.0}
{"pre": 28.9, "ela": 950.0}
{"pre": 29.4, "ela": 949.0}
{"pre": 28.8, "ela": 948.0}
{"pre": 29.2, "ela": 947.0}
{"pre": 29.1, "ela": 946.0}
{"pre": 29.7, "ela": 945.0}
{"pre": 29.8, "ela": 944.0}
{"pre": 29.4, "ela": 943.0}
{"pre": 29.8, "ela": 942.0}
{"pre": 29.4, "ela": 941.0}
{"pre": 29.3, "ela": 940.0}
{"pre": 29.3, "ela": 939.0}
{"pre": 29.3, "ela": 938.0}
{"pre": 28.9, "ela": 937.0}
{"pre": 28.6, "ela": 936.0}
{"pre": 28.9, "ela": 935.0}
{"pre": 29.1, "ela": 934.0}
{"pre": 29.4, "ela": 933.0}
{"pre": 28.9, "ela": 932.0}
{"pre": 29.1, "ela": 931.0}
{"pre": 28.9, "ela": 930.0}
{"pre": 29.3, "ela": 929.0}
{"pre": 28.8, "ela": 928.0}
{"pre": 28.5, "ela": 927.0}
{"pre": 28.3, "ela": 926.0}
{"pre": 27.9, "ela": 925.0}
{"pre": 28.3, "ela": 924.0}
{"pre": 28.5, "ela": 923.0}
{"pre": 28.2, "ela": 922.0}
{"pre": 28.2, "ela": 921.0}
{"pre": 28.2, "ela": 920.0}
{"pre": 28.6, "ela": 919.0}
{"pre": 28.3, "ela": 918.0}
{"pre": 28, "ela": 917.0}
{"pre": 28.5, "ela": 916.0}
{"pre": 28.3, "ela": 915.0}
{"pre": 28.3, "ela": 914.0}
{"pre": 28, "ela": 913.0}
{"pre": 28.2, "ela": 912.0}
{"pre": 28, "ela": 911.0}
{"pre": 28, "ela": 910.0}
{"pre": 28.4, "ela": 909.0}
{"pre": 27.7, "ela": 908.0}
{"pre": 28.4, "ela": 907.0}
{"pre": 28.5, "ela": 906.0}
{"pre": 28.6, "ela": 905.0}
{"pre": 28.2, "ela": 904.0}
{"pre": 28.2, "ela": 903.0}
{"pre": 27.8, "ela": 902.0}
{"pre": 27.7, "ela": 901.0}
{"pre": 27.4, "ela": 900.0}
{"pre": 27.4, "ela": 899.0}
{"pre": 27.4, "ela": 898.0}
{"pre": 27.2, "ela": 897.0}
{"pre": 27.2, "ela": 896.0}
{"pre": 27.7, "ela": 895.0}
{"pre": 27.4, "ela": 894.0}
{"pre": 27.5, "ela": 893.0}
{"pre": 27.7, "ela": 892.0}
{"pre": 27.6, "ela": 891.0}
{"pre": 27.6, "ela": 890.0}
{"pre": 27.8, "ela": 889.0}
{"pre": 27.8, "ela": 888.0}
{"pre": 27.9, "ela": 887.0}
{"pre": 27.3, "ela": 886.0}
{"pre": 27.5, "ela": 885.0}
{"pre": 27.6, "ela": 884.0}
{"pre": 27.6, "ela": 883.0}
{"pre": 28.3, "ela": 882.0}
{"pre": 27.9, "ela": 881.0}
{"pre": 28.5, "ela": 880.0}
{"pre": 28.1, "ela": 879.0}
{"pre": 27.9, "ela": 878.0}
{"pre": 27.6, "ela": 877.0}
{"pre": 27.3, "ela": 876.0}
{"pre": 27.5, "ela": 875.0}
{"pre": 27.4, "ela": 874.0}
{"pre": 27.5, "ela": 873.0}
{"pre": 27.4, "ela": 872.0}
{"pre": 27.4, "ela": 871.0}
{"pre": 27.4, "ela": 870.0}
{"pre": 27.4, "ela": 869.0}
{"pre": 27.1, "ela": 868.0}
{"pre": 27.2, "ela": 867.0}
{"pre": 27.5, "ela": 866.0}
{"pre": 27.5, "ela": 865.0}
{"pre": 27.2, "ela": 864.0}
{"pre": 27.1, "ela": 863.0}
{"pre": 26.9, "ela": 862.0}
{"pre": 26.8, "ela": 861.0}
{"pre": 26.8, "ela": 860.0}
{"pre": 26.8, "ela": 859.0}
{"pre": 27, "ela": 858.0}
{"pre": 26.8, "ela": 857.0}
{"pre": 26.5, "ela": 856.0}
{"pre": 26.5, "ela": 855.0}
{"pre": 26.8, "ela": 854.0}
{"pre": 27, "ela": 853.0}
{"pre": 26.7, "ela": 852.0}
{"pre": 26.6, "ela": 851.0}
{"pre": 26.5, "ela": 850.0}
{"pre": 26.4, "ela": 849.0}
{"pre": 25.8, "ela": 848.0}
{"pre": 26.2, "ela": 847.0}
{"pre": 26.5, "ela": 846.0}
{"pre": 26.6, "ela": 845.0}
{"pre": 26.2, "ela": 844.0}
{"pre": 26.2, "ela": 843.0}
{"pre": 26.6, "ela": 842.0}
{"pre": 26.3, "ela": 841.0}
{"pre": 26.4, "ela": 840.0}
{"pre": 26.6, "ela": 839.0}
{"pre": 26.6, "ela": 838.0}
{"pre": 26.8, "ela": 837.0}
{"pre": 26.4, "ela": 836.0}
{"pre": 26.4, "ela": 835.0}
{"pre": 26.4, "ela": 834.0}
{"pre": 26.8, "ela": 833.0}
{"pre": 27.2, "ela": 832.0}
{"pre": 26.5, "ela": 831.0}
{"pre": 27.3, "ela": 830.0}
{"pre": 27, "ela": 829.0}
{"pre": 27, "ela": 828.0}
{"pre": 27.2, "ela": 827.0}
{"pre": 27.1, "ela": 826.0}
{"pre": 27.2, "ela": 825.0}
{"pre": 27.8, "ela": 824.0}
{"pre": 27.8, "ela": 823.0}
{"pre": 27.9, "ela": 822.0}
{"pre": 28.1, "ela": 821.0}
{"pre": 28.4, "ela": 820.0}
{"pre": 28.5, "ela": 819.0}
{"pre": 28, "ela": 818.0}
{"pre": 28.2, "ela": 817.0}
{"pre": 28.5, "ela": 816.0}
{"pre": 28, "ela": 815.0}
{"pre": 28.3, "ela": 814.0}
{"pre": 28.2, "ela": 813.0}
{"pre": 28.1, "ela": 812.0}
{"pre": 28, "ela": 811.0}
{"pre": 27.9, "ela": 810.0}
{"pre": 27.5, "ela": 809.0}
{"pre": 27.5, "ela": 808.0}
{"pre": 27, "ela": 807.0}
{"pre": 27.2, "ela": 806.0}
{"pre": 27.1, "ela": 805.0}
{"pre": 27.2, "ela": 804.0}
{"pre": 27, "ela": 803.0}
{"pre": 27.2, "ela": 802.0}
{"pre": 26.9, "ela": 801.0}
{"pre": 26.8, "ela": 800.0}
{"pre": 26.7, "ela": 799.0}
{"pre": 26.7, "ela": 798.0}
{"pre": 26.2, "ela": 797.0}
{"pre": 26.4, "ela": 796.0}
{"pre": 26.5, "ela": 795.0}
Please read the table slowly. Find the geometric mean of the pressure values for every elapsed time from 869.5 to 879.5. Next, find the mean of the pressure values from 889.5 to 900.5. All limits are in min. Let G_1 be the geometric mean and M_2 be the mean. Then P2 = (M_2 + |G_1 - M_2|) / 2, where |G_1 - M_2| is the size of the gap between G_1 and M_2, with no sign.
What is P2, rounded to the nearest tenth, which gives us 13.8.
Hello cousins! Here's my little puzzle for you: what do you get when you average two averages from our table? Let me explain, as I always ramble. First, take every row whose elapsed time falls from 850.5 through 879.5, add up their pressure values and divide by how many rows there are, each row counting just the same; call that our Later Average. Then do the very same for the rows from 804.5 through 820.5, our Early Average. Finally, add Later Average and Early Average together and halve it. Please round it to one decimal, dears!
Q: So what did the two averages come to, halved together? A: 27.5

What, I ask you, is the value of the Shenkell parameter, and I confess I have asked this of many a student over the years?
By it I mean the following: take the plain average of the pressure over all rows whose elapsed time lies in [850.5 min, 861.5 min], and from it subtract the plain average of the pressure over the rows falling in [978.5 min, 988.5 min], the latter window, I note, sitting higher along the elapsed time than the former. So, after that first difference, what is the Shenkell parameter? -2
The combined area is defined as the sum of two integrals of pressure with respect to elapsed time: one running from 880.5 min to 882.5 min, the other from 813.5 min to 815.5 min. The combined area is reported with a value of 112.5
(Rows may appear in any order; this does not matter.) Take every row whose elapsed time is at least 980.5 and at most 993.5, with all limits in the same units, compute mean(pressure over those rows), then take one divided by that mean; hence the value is 0.0343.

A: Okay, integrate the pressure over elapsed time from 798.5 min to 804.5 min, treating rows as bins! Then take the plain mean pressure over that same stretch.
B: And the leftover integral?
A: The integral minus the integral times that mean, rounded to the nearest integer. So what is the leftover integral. -4201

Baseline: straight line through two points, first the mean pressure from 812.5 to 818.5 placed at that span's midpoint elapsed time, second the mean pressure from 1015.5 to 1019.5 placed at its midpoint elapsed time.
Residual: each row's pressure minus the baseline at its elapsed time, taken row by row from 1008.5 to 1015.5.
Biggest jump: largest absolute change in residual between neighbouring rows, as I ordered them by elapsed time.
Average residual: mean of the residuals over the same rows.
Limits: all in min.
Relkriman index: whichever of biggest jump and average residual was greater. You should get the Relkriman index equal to 1.2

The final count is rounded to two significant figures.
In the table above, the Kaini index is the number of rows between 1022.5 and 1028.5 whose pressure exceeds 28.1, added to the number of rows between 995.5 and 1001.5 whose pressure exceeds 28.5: 12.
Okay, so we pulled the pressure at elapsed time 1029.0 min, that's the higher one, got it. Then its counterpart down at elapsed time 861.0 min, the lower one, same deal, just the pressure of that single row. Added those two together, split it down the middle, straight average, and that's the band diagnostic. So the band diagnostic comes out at 28.1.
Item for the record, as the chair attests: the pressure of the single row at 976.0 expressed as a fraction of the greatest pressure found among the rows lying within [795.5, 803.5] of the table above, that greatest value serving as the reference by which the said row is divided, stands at 1.06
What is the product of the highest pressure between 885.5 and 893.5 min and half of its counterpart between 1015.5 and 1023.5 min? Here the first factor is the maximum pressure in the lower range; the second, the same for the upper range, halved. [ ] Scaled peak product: 506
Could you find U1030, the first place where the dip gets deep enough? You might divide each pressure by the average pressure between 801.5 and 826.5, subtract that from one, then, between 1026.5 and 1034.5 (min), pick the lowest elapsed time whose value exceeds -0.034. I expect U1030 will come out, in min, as 1033.0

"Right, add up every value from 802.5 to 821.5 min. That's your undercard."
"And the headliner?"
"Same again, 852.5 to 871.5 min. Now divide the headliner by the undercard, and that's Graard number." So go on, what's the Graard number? 0.97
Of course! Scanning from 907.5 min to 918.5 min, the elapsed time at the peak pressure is 916.0 min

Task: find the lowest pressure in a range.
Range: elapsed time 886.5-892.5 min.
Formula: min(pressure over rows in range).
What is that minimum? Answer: 27.6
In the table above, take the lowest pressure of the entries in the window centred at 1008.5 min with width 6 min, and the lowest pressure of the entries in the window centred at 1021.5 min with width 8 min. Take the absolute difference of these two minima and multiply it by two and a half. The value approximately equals 4.0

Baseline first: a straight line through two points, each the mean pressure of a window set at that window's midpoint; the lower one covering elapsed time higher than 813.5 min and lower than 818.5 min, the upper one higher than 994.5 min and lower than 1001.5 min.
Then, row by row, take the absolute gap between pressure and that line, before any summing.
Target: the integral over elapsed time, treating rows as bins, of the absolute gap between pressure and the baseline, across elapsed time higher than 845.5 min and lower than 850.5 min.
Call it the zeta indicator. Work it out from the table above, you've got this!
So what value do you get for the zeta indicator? 12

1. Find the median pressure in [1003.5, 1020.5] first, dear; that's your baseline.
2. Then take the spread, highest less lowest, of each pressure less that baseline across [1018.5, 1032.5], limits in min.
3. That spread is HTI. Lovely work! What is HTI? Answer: 6.2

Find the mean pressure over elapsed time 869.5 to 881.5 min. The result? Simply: 27.7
